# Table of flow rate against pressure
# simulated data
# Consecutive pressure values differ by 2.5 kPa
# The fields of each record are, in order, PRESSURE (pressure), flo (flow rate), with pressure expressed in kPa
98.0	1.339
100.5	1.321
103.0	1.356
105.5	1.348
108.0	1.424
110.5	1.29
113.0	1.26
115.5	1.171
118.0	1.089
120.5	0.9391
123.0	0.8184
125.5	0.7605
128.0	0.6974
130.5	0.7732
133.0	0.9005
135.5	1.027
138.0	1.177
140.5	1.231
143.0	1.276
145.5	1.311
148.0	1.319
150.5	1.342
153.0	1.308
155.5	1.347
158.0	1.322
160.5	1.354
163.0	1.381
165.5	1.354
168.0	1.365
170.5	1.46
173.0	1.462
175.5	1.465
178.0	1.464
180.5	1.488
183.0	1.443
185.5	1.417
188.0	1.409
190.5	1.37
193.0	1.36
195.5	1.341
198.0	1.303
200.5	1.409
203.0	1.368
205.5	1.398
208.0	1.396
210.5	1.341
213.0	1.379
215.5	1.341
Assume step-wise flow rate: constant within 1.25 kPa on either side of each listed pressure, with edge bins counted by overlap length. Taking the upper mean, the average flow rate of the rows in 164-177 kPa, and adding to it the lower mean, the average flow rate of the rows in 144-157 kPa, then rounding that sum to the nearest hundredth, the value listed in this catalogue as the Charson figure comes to 2.75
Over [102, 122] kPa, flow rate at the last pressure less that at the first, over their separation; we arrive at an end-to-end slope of -0.024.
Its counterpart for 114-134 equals -0.015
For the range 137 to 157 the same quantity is 0.010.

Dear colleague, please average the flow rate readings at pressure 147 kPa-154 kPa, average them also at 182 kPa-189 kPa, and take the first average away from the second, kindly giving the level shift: 0.10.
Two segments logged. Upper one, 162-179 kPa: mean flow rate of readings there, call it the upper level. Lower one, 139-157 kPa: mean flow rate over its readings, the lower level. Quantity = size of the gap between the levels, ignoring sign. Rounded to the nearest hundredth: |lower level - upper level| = 0.12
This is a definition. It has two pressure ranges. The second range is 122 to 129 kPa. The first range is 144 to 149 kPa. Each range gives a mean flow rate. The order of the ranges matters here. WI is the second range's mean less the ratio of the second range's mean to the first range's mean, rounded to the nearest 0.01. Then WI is 0.18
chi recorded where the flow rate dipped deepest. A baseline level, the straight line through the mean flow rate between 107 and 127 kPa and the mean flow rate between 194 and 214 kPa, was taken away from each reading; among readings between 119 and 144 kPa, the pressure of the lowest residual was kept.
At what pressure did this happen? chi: 128.0 kPa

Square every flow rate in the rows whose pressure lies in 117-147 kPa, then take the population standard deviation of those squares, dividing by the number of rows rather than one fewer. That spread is 0.42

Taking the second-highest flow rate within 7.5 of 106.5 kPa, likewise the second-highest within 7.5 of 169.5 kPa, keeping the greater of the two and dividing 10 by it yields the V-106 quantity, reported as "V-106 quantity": 6.84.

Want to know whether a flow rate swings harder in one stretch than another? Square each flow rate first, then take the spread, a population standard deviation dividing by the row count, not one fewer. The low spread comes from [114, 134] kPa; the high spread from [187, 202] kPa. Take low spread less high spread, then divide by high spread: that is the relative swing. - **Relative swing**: 1.9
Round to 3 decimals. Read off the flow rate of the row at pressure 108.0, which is 1.424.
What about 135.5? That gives 1.027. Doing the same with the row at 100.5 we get 1.321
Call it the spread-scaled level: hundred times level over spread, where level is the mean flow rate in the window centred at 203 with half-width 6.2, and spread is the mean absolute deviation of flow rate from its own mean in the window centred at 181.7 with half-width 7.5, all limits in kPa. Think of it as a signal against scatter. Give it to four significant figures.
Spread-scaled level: 5574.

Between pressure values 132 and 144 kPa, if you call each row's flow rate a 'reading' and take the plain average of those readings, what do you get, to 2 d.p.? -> 1.12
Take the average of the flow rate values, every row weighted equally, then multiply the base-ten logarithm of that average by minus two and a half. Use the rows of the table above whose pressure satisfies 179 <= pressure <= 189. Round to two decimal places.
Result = -0.40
